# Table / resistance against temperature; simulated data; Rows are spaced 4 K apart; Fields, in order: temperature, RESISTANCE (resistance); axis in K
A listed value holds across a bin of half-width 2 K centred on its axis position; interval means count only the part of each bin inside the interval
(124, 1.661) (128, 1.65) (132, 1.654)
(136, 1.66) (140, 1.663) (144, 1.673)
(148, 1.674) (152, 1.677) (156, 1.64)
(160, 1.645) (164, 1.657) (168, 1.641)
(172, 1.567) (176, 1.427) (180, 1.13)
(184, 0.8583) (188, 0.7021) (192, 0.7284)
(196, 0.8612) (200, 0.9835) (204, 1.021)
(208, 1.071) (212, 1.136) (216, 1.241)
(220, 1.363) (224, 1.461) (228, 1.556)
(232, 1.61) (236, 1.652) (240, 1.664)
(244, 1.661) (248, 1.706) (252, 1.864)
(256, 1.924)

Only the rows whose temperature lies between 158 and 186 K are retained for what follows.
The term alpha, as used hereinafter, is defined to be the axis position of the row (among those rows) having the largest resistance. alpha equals 164 K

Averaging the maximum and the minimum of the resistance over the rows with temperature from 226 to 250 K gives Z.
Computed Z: 1.6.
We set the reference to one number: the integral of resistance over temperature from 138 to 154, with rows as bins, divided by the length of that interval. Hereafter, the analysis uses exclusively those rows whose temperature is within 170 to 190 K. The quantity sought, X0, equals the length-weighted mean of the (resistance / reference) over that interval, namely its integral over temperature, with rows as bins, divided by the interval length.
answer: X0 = 0.68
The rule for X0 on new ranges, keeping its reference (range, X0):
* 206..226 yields 0.75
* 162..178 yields 0.94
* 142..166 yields 0.99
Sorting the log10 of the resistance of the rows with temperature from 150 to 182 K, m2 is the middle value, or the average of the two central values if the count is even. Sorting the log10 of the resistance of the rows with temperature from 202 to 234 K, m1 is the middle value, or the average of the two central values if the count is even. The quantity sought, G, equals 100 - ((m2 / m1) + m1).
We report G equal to 98.0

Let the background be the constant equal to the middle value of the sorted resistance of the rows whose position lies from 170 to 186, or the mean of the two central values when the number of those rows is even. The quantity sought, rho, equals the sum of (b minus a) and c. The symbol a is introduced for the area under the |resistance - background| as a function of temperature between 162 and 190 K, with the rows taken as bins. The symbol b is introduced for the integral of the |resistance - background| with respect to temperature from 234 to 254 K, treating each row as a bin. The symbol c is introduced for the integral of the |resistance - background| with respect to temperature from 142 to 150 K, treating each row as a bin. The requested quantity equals 2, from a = 9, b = 9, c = 3.2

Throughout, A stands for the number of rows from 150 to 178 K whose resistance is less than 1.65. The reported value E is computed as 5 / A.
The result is 1.00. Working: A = 5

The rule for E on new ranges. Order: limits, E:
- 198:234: 0.56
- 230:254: 5.00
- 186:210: 0.83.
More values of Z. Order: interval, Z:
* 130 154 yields 1.7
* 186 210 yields 0.9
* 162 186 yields 1.3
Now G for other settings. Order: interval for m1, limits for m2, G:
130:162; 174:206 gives 99.9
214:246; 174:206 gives 100.0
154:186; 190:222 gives 99.7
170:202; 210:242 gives 105.0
